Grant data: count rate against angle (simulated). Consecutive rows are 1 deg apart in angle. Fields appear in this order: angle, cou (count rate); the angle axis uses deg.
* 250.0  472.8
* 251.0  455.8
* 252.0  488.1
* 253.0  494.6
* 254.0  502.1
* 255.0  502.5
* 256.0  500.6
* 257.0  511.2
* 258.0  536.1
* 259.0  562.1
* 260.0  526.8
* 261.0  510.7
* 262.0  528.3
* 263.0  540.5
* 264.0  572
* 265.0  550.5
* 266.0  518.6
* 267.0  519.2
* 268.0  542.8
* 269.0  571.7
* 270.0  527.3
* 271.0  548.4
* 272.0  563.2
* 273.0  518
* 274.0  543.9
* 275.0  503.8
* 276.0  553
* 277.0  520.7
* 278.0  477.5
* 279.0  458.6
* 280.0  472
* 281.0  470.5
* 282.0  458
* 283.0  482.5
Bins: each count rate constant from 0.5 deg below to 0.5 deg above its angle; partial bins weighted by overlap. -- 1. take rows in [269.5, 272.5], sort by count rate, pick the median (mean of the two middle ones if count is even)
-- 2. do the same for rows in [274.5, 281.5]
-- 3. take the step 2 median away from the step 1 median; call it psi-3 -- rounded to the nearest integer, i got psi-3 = 71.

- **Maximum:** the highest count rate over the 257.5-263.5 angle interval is 562.1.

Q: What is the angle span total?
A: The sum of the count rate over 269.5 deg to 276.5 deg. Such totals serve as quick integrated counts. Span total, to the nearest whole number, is 3758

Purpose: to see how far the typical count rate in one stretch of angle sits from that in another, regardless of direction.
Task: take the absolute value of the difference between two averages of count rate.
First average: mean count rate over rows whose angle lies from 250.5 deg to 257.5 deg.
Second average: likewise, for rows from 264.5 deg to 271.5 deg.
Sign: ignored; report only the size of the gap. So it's 46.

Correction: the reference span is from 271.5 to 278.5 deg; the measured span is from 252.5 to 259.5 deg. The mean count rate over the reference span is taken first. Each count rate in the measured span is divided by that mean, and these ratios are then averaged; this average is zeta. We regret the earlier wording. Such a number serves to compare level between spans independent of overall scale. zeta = 0.98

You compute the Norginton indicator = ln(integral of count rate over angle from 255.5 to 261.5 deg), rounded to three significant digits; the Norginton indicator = 8.05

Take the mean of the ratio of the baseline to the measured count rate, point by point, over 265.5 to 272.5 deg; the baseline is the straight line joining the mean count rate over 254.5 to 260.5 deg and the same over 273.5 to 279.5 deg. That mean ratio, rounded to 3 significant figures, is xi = 0.952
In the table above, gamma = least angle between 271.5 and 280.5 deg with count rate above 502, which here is 272.0 deg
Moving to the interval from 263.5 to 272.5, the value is 264.0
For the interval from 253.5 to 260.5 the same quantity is 254.0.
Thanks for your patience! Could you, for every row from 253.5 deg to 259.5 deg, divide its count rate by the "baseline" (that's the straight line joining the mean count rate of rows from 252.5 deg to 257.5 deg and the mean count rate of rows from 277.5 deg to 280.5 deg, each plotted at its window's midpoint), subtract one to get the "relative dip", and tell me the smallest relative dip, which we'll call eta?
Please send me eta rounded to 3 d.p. -0.003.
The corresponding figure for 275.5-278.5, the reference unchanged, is 0.014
